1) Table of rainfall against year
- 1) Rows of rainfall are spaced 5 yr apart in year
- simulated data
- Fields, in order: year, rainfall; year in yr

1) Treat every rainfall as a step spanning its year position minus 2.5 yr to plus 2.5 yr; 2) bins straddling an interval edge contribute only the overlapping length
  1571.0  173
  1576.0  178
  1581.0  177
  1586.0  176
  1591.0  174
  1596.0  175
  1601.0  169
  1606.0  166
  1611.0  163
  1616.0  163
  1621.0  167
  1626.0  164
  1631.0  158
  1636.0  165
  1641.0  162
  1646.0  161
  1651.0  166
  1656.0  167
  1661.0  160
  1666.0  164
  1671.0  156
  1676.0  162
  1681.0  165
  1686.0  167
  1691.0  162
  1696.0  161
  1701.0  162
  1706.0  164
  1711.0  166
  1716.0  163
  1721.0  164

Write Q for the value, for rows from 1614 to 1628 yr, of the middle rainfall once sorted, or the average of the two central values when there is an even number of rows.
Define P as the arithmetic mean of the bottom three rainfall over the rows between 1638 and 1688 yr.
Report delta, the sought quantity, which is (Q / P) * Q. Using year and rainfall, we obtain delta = 169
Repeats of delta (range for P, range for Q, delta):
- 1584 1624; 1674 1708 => 160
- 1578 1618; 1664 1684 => 162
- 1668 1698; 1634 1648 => 164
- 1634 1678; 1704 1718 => 169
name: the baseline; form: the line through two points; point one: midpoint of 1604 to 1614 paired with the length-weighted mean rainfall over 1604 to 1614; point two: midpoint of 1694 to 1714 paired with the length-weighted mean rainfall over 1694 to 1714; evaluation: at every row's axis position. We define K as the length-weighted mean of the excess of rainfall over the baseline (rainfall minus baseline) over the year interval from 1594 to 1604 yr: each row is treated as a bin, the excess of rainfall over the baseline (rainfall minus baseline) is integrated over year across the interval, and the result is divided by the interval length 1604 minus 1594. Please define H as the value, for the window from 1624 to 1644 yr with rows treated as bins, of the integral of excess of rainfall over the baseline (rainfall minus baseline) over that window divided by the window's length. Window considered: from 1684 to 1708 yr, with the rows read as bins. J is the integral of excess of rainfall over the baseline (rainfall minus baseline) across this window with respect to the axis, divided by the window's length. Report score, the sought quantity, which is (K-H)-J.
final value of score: 9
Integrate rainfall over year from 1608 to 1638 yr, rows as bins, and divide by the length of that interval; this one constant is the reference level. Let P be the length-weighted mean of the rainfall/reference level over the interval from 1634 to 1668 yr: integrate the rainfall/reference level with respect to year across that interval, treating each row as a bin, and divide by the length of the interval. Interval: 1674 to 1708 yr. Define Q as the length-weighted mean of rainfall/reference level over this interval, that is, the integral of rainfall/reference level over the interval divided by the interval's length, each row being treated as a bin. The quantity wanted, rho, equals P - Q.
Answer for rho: 0.00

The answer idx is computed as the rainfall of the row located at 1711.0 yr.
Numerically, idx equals 166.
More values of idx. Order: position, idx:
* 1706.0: 164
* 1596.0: 175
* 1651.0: 166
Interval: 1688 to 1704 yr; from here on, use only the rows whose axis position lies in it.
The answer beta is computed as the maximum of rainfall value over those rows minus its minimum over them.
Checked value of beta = 1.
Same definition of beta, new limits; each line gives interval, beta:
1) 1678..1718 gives 6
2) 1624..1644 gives 7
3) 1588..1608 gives 9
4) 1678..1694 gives 5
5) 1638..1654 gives 5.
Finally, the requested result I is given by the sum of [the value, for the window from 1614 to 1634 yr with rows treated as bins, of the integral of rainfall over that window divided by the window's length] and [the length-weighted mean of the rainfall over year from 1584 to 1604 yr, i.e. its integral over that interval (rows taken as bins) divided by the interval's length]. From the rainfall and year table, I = 336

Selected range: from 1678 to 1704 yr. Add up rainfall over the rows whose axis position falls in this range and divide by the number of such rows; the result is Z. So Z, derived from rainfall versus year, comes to 163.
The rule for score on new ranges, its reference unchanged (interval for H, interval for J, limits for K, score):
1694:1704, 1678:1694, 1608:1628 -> 1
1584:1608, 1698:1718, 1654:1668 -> -8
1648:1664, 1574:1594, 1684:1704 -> -12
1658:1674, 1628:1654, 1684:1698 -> 5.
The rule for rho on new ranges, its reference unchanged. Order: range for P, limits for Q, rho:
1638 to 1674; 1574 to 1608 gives -0.07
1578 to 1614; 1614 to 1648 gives 0.05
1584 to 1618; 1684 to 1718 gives 0.04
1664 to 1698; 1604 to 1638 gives -0.01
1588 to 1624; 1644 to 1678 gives 0.04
